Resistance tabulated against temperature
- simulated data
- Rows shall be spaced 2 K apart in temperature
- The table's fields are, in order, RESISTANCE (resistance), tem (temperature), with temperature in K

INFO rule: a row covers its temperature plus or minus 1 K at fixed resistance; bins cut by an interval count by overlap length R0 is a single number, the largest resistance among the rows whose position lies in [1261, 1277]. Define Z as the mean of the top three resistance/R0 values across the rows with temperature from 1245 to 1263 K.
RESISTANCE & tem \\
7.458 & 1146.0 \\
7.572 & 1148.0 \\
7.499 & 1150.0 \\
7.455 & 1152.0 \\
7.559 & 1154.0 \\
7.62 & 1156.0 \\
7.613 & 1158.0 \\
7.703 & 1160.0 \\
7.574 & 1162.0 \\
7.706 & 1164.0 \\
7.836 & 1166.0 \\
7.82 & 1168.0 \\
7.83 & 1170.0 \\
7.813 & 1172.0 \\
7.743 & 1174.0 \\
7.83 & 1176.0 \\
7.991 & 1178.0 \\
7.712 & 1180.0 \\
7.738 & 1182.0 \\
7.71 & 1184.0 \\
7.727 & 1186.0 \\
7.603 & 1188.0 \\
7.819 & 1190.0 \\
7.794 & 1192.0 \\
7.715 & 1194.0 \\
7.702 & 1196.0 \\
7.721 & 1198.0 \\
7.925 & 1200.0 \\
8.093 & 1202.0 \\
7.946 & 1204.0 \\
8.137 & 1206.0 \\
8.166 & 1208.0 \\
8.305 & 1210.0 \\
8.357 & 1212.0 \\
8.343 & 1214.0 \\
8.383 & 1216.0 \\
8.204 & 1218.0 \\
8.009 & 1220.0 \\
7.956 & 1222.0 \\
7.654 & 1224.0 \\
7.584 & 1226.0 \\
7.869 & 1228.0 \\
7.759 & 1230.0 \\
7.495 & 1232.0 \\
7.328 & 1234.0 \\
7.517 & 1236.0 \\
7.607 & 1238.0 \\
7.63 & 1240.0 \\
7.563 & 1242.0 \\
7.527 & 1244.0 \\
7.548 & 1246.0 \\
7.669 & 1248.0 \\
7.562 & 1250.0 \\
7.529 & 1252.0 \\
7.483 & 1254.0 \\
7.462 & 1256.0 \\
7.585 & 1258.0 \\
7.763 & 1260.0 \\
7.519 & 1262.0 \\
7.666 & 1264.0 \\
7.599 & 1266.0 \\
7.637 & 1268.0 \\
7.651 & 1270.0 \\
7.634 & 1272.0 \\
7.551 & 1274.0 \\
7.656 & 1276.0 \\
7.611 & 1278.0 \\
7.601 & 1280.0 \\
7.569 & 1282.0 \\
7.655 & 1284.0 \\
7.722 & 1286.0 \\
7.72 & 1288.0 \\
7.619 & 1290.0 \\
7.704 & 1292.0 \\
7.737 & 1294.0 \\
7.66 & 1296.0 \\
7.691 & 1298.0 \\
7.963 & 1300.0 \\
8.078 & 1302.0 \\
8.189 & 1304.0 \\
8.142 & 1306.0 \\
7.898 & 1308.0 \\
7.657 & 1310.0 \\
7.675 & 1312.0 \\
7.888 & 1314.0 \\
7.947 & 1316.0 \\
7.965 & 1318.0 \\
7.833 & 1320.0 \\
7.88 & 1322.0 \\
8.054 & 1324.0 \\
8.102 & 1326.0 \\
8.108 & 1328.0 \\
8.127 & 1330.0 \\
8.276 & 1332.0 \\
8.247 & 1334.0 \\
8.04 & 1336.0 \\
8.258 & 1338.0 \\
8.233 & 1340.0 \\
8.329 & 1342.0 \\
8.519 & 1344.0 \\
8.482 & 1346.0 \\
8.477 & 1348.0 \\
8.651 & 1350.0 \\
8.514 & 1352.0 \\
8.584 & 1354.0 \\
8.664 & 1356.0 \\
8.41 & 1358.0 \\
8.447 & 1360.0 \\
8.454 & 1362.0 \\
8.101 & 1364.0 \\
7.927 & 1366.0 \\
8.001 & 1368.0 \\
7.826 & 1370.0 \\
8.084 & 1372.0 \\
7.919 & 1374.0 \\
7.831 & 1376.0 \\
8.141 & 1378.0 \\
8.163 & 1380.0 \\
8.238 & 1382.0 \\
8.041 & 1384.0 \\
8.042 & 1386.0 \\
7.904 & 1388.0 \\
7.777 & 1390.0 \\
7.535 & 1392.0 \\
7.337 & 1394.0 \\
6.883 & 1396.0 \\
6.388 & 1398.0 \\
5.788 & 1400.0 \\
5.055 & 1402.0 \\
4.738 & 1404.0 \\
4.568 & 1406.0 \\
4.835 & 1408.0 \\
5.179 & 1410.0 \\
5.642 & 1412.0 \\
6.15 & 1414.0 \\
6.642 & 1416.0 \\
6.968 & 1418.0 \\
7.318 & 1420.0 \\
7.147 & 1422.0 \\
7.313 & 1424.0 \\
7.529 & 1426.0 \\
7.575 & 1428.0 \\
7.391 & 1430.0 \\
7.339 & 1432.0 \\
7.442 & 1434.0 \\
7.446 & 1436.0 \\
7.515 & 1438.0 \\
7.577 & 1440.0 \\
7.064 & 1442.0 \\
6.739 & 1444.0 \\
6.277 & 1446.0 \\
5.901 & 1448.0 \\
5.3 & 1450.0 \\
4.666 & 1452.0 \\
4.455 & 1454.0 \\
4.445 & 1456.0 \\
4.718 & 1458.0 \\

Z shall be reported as 1.00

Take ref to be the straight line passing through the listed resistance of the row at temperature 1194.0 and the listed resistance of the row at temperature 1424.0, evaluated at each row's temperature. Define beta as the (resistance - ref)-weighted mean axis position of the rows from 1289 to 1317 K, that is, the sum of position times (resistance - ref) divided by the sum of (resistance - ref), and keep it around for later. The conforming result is 1305.0 K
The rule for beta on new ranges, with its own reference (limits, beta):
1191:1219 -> 1210.3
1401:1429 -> 1407.4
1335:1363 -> 1350.0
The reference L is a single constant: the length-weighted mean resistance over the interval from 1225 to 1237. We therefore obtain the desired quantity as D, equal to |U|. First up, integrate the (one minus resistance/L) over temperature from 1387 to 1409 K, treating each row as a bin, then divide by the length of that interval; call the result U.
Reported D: 0.18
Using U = 0.18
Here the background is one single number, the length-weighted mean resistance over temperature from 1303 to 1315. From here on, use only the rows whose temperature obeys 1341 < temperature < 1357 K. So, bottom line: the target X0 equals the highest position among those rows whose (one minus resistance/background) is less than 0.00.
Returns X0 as 1356.0 K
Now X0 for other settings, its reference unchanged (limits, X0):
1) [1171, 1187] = 1178.0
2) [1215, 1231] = 1222.0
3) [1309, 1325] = 1324.0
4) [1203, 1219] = 1218.0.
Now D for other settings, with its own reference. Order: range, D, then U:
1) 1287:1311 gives 0.03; -0.03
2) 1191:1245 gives 0.04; -0.04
